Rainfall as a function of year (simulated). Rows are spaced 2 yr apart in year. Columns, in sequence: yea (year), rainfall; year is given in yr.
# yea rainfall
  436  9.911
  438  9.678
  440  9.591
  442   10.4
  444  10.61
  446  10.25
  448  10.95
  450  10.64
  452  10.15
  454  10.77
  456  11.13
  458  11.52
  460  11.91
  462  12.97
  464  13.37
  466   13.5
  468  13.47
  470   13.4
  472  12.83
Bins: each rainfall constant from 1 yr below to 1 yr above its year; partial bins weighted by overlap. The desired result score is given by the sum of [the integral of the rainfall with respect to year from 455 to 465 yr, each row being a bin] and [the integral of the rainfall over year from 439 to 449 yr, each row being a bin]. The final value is 225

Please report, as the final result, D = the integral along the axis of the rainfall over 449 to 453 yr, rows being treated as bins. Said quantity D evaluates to 42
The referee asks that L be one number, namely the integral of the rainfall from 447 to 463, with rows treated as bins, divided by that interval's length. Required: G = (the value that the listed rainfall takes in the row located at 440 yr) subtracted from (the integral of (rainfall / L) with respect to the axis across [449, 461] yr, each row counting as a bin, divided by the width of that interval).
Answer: -8.6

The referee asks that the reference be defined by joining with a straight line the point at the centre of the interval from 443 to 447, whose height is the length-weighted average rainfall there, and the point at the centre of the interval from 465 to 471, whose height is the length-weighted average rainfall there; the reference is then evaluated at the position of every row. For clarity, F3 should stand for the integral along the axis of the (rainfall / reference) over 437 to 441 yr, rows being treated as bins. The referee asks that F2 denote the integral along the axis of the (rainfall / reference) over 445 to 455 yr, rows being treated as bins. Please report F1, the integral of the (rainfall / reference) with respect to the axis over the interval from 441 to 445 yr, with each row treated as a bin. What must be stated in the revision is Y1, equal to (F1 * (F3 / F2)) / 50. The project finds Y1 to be 0.03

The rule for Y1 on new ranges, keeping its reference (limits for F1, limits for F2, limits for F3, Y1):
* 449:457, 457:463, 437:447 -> 0.26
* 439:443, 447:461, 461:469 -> 0.05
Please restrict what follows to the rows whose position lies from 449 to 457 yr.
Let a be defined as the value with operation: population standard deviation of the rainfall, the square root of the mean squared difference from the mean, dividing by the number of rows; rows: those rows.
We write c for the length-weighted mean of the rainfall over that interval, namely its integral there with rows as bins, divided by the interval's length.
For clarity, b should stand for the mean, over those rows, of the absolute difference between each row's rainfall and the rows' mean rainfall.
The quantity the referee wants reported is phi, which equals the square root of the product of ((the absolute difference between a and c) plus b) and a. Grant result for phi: 1.93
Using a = 0.35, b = 0.28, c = 10.7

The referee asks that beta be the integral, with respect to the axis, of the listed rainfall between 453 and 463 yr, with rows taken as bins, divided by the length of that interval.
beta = 11.7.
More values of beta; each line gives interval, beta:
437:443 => 9.9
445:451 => 10.6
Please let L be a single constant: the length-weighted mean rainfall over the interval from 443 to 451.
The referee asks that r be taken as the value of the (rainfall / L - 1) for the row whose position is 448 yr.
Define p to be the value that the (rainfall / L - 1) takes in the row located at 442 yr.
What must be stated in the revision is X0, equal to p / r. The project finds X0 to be -1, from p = -0.02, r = 0.03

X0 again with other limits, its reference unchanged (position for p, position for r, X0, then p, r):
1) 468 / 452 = -6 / 0.27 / -0.04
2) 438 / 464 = 0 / -0.09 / 0.26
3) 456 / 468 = 0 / 0.05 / 0.27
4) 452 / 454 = -3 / -0.04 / 0.01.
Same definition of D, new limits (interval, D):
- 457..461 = 47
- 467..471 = 54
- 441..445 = 42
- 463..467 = 54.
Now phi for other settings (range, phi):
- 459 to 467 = 2.83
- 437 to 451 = 2.19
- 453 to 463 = 2.96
